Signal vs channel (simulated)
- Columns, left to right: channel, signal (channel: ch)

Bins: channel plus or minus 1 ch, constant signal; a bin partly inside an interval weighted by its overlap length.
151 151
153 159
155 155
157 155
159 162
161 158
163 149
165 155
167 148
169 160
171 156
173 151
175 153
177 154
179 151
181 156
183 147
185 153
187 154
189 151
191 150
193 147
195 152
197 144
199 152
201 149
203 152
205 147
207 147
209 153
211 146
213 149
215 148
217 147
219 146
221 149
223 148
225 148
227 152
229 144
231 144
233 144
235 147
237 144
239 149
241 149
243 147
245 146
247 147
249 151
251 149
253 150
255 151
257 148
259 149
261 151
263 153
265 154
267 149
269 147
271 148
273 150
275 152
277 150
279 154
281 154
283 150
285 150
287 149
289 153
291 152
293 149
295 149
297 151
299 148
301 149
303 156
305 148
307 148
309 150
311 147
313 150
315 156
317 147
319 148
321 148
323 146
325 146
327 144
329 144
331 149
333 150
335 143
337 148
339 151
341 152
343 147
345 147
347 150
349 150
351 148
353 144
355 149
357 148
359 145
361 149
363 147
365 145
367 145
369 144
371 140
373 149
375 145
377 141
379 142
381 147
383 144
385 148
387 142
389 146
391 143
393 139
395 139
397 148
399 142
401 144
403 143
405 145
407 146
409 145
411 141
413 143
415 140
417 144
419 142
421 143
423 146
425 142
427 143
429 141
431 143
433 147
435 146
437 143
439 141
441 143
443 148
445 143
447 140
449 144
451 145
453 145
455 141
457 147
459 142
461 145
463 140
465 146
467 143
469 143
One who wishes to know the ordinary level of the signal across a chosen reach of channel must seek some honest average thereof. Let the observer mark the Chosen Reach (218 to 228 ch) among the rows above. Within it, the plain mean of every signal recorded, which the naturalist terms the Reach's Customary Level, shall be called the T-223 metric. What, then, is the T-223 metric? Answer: 149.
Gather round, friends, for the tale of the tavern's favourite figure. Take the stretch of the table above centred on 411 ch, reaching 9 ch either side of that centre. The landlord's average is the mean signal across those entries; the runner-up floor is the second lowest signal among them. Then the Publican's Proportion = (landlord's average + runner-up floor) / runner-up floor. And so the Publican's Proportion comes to 2.016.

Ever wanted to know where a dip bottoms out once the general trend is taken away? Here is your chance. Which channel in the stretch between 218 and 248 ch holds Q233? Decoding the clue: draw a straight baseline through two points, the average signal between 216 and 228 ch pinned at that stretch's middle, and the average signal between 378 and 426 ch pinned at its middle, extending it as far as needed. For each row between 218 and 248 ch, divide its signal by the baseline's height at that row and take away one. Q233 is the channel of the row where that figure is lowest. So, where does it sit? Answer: 229 ch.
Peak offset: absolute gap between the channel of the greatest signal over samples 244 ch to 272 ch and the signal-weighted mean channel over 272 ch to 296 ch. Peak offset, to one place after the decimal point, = 19.0 ch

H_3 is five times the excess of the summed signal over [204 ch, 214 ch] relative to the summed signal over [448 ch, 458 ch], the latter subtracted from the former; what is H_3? 100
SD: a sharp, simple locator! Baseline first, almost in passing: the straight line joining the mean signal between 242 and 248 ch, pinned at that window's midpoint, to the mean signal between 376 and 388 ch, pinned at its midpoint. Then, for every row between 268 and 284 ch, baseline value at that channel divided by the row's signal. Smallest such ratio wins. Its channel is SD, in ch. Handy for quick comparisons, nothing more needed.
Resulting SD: 281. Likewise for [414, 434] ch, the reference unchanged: 433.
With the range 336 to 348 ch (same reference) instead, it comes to 341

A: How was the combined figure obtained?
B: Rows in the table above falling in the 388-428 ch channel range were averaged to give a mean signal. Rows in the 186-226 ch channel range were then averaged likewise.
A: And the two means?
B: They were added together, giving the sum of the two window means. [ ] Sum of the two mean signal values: 292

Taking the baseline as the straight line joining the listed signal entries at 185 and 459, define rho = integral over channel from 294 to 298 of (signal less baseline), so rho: 6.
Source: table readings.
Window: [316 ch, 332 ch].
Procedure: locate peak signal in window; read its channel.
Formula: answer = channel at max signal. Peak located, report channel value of 331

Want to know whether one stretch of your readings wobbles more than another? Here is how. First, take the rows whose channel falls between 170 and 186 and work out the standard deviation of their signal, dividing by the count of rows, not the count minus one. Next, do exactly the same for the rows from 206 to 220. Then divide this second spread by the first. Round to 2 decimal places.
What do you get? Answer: 0.82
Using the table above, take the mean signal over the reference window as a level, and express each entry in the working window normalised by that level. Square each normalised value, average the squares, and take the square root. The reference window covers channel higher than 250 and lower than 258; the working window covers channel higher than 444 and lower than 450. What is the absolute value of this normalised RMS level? 0.95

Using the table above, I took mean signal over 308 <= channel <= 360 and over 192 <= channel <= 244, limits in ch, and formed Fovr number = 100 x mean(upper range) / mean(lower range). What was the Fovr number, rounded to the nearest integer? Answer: 100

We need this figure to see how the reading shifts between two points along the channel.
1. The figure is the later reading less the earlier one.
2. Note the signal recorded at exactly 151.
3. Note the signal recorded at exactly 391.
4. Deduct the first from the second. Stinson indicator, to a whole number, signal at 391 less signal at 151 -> -8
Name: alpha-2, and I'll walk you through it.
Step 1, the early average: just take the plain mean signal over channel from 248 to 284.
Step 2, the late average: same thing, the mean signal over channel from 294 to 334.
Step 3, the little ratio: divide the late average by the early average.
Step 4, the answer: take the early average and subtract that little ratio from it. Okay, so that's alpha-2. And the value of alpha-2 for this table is 150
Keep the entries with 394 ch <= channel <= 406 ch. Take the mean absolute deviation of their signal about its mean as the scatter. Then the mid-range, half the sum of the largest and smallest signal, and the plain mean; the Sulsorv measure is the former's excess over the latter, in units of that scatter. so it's 0.0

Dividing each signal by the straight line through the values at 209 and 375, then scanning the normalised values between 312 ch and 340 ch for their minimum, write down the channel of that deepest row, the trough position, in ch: 335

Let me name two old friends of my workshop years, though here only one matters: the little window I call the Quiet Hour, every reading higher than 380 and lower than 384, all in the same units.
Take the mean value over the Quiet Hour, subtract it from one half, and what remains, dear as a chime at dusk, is -145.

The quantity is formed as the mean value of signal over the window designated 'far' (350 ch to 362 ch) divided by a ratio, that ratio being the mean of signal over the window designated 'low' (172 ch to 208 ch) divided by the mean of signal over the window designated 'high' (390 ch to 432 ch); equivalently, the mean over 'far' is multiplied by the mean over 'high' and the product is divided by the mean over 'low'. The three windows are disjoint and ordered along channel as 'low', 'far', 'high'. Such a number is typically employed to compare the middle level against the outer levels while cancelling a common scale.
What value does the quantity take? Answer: 140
